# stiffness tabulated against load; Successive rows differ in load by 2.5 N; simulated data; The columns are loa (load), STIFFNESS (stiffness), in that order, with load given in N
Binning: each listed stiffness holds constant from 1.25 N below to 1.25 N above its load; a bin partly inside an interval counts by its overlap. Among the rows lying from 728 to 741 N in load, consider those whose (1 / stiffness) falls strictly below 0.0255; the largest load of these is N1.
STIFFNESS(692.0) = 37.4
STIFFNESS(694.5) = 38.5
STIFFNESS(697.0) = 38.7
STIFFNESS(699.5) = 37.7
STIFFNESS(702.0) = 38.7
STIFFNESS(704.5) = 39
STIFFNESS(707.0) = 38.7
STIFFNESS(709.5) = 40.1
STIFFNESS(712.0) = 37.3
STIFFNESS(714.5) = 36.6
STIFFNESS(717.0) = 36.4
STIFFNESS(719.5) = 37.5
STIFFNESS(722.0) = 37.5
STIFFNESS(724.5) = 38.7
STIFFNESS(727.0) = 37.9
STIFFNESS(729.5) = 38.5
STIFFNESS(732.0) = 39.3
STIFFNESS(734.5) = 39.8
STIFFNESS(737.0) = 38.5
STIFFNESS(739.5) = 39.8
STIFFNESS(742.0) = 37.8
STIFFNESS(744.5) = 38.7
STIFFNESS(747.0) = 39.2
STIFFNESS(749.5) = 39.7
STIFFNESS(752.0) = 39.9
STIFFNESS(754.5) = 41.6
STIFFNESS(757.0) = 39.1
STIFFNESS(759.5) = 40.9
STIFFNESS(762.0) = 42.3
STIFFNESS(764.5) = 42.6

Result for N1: 739.5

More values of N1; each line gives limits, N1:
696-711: 709.5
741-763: 762.0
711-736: 734.5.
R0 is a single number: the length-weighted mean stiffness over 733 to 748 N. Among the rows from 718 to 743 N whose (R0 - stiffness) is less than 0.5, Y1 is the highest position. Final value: 739.5 N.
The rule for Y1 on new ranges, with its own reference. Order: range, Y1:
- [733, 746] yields 744.5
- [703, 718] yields 709.5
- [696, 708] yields 707.0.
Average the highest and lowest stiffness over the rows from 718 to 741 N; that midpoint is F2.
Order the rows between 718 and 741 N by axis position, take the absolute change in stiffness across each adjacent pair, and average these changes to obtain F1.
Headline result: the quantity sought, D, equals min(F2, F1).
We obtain 0.81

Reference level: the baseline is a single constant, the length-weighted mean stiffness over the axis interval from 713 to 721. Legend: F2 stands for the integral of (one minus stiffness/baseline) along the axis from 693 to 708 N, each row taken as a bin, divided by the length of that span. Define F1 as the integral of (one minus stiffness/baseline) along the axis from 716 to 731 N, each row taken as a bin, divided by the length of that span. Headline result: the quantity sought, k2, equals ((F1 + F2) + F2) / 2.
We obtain -0.06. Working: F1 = -0.025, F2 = -0.045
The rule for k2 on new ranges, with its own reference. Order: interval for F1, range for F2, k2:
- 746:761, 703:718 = -0.08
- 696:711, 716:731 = -0.05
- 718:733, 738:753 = -0.08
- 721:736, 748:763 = -0.12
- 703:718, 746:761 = -0.10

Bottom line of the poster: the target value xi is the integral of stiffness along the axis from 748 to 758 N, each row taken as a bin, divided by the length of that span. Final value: 40.1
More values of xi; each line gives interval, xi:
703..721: 37.9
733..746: 38.9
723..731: 38.4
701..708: 38.8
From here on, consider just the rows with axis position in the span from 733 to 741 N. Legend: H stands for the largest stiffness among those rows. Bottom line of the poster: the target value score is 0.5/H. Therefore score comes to 0.0126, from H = 39.8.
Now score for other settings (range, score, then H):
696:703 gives 0.0129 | 38.7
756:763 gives 0.0118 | 42.3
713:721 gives 0.0133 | 37.5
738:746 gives 0.0126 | 39.8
